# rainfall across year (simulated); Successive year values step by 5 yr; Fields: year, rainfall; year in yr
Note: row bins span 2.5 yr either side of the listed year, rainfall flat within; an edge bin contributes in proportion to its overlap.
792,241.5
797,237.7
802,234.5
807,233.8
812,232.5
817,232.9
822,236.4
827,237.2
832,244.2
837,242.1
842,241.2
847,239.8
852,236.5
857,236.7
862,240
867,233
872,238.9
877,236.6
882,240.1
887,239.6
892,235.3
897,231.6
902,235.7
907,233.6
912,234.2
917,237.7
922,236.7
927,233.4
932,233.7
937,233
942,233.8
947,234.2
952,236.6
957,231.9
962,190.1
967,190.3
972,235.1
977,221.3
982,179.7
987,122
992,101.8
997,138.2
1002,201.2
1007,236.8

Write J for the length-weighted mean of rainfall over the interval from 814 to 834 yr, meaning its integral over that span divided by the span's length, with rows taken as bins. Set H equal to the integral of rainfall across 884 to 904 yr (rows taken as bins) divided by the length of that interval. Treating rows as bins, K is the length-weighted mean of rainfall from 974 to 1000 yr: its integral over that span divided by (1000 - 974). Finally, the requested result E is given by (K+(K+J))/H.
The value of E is 2.3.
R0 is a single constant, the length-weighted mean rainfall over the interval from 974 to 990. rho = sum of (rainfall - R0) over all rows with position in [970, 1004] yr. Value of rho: -18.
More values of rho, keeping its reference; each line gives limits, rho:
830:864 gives 463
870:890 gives 259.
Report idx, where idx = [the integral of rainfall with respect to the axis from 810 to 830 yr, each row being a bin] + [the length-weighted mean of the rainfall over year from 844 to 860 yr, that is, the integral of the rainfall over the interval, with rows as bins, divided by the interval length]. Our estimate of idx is 4939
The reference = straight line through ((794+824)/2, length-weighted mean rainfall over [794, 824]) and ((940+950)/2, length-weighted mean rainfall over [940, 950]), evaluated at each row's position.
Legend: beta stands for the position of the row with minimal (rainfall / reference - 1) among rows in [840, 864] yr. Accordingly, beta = 852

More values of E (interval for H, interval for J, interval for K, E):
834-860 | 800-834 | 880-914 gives 3.0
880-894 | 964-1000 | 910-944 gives 2.7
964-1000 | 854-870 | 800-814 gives 4.1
